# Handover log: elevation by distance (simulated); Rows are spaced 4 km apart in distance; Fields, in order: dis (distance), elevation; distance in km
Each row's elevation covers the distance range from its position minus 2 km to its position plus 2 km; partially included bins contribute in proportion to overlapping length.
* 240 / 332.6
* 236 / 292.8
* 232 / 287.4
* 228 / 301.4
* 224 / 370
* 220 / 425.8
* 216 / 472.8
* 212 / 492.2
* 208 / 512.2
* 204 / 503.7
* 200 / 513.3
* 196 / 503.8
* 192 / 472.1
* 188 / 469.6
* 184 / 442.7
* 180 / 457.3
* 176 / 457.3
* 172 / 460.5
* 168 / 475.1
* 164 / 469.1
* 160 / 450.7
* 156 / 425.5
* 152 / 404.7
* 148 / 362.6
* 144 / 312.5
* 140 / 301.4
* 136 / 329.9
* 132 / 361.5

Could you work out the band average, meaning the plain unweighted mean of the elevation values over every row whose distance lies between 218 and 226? 398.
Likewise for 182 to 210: 488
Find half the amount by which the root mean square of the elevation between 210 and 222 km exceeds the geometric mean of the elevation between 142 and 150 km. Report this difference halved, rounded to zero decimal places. 64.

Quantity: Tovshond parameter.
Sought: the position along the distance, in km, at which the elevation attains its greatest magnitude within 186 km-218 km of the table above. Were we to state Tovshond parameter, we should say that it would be 200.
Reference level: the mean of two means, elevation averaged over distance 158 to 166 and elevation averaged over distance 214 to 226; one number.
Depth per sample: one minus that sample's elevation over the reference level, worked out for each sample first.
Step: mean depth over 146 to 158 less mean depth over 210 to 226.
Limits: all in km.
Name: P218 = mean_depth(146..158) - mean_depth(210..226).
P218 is 0.10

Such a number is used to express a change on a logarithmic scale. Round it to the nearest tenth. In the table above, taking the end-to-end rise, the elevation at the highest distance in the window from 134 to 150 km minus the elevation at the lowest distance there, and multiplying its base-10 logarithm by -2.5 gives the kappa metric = -3.8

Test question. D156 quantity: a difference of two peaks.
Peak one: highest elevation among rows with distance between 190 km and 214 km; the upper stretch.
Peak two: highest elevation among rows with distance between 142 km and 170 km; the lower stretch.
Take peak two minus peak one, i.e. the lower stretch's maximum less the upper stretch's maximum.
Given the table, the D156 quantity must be -38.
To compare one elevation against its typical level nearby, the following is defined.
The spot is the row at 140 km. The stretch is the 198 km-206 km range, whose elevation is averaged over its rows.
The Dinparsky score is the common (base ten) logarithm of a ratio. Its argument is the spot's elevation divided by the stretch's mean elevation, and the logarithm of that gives -0.23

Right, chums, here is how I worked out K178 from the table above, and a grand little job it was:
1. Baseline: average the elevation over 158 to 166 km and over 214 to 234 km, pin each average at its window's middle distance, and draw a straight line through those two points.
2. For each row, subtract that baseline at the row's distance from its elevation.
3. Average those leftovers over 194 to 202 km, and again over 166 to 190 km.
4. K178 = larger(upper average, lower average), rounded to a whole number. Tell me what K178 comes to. 100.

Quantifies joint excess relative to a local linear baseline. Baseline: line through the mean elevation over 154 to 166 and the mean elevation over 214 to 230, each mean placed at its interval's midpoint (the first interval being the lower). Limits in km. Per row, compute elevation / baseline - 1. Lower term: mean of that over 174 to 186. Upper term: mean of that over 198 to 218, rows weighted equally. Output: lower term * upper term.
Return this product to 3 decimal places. 0.012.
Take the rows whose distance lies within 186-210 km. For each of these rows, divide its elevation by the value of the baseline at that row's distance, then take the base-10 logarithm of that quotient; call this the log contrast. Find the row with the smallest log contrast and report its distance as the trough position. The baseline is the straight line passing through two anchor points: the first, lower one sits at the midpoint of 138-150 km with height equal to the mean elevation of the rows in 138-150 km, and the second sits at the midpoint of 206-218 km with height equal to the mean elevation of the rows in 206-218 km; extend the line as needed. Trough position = 208 km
